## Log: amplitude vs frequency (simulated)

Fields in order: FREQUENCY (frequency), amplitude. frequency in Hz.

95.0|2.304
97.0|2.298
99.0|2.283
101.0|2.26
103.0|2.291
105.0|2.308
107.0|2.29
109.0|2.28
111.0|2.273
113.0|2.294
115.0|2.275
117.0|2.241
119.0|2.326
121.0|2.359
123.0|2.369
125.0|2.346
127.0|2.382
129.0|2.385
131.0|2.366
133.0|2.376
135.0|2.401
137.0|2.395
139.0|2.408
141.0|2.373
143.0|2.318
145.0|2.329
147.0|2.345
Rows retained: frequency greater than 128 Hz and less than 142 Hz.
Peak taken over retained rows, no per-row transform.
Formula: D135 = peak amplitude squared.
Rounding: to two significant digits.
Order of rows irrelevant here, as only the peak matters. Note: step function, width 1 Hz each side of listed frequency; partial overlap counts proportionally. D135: 5.8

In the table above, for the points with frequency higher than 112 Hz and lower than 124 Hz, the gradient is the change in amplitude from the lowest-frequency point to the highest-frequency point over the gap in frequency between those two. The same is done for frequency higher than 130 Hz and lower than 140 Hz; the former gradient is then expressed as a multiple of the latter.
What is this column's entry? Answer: 1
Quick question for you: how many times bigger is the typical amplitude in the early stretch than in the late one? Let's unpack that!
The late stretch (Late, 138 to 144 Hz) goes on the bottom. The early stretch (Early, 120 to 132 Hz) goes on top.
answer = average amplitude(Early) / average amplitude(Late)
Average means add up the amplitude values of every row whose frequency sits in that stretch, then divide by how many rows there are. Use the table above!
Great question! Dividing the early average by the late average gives 1.001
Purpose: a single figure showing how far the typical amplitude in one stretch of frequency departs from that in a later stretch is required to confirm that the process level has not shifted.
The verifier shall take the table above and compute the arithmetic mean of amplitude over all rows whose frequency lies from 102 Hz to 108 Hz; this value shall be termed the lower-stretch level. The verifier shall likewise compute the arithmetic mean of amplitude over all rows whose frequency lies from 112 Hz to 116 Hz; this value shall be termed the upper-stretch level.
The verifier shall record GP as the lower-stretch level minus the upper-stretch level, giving 0.012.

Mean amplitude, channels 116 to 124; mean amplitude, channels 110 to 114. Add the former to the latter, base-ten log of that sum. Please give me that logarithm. 0.663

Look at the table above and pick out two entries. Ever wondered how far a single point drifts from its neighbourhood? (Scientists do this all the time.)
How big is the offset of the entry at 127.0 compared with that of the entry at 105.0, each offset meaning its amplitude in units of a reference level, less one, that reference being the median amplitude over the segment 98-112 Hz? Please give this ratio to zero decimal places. 4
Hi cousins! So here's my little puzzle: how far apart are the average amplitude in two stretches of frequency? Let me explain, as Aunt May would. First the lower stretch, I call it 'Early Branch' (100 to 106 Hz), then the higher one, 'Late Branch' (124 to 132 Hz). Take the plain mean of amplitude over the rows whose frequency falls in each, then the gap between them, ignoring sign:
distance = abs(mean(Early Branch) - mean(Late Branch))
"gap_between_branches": 0.083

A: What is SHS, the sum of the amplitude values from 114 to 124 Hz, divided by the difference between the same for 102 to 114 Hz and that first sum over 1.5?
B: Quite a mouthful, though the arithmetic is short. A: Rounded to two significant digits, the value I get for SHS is 1.9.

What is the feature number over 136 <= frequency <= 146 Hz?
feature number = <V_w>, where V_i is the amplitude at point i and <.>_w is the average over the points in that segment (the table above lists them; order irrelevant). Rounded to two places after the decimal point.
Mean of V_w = 2.36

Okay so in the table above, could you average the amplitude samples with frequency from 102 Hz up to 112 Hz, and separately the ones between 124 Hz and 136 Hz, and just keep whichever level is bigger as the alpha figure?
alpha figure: 2.38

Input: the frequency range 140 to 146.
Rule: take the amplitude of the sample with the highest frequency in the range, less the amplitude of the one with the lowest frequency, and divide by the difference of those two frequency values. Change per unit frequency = -0.011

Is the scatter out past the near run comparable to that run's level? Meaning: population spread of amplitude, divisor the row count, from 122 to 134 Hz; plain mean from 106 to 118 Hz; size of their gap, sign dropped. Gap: 2.26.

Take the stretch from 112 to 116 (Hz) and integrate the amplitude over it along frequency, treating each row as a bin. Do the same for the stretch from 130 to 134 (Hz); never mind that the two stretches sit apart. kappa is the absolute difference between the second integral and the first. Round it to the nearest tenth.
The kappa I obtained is 0.3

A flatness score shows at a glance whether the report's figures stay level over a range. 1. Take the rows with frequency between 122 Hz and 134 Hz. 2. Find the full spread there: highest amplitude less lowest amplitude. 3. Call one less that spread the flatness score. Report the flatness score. 0.96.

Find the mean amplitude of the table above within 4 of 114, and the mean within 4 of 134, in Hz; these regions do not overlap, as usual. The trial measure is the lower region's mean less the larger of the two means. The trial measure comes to -0.114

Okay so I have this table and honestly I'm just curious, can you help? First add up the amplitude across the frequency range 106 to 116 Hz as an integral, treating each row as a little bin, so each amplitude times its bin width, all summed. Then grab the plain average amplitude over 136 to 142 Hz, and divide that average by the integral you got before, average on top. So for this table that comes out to 0.10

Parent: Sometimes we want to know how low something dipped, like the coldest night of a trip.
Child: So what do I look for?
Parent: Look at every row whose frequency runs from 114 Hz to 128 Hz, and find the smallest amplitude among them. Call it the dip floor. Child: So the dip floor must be 2.241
